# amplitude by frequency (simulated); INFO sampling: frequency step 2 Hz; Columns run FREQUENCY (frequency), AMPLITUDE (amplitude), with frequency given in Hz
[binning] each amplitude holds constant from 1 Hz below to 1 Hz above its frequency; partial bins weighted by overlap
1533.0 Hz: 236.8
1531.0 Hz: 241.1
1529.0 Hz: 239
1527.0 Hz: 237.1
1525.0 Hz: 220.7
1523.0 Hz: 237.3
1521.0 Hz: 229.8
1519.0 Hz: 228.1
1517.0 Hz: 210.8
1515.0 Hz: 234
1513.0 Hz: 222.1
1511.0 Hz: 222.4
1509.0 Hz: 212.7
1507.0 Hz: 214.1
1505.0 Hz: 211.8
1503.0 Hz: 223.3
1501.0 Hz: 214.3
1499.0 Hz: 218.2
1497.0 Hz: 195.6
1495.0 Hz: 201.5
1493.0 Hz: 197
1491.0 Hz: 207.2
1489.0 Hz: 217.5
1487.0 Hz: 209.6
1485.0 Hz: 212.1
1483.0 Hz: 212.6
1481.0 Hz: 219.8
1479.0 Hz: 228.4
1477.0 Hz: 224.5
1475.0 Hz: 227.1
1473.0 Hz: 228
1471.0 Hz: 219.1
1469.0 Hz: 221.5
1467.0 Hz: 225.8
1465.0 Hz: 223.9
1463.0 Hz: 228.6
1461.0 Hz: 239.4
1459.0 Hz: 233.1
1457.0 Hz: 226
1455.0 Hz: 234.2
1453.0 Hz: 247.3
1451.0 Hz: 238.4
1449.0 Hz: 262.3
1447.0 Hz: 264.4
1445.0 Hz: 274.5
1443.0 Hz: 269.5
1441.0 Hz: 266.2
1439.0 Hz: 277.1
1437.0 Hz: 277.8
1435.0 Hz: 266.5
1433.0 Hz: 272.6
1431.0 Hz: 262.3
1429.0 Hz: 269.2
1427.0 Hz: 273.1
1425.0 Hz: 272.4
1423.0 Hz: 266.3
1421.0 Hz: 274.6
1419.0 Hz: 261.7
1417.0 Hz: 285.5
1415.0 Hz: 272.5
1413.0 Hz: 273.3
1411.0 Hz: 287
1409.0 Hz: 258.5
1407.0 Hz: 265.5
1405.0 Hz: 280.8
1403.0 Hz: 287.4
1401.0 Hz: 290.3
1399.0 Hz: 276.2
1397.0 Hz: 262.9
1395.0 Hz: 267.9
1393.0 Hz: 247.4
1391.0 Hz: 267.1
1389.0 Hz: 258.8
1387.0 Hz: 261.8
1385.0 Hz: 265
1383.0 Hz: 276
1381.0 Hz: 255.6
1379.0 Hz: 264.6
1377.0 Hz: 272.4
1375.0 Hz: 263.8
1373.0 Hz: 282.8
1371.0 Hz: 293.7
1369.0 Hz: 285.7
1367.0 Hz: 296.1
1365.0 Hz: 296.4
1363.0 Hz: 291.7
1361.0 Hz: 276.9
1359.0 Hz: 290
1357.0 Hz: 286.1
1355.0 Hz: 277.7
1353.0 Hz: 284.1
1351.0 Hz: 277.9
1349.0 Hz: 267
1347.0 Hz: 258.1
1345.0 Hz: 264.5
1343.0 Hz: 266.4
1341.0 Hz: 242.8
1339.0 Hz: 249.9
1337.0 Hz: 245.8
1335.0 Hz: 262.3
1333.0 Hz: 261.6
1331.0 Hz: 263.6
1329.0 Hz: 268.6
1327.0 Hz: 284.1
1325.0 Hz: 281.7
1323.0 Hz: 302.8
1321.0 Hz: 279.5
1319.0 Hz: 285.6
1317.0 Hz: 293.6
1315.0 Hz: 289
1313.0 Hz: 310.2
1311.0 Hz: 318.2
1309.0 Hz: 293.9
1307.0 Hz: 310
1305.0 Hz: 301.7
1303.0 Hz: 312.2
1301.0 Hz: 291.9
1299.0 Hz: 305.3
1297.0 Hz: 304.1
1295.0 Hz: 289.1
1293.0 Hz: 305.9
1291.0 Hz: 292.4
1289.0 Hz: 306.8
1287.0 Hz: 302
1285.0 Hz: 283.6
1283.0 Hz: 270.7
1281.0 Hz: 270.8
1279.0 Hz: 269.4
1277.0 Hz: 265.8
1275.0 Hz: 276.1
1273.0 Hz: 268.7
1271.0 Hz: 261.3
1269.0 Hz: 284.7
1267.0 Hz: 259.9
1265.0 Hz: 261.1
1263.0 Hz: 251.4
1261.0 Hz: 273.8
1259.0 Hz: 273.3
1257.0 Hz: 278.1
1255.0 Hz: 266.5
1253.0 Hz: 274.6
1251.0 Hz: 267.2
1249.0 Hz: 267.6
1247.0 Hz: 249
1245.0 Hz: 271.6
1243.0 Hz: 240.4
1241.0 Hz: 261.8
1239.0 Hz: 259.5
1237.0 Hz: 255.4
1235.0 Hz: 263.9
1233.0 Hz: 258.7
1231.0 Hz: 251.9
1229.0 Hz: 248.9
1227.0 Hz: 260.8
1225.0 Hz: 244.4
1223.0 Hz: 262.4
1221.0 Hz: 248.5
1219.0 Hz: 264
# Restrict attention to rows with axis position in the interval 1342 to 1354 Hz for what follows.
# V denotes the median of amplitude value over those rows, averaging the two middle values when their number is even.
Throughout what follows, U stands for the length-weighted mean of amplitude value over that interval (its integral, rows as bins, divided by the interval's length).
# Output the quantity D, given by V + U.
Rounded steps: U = 270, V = 267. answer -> 536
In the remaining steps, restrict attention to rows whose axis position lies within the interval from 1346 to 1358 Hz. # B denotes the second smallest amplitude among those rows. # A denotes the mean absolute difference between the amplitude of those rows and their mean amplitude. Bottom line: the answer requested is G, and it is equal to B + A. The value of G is 275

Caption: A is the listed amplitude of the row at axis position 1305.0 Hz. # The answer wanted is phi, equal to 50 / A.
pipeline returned 0.166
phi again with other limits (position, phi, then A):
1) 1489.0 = 0.230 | 217.5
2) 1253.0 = 0.182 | 274.6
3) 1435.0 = 0.188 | 266.5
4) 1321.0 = 0.179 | 279.5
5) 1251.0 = 0.187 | 267.2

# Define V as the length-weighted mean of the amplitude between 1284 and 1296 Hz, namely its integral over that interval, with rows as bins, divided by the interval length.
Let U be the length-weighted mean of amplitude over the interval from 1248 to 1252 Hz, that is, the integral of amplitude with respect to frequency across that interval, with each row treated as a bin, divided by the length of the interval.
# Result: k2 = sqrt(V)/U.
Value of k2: 0.064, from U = 267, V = 297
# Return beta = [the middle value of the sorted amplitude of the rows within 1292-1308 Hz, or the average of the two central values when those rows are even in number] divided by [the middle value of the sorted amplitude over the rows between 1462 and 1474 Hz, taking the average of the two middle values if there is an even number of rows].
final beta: 1.36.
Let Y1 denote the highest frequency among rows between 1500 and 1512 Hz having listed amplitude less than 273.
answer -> 1511.0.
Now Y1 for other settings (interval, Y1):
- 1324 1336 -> 1335.0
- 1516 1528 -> 1527.0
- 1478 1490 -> 1489.0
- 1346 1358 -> 1349.0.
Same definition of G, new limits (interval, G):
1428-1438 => 271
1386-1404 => 269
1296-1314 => 300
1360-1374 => 289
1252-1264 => 274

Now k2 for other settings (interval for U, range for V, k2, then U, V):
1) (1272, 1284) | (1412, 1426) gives 0.061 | 270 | 272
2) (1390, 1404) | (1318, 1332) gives 0.062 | 271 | 281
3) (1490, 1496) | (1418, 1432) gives 0.081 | 202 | 269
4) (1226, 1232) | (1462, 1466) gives 0.059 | 254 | 226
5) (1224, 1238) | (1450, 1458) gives 0.060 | 255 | 236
